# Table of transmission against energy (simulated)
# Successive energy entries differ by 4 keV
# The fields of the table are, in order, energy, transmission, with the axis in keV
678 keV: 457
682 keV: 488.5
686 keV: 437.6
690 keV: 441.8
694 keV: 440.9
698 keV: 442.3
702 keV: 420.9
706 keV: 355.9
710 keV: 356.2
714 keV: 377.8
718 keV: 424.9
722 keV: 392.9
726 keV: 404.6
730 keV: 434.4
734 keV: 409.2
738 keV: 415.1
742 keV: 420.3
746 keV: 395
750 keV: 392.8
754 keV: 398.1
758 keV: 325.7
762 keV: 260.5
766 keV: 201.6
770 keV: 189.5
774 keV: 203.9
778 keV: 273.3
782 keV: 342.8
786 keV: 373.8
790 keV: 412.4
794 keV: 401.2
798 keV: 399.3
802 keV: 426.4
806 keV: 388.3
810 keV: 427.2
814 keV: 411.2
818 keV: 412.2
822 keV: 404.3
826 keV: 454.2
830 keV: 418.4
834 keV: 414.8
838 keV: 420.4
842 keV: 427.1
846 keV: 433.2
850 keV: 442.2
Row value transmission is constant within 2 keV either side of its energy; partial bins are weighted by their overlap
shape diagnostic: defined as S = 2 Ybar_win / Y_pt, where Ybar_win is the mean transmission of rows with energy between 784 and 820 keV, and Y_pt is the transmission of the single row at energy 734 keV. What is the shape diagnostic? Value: 1.98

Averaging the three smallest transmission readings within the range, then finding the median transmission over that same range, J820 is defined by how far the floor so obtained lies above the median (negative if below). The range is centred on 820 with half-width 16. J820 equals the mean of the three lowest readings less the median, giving -12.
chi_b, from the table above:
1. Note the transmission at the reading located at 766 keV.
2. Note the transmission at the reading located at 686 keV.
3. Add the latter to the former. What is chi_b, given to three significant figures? 639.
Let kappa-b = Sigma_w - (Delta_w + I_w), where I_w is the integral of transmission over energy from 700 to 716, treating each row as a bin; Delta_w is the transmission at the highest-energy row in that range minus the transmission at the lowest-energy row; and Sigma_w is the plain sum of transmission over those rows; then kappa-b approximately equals -4489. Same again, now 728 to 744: -5023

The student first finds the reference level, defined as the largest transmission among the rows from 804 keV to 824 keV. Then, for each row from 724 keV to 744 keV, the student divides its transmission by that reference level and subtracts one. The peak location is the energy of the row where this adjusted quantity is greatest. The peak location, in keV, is 730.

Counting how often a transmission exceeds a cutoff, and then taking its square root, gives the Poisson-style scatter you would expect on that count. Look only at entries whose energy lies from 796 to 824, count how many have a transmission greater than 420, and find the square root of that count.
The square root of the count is 1.4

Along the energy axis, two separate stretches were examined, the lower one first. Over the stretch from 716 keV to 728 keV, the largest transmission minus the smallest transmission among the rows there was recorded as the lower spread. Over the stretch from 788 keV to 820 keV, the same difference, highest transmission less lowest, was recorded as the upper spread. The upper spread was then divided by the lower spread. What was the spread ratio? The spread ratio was 1.2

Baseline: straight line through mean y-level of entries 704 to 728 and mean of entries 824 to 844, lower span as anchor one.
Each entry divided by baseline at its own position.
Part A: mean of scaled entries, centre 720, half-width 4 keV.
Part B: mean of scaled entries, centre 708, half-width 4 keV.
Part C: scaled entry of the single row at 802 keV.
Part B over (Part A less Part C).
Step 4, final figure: 30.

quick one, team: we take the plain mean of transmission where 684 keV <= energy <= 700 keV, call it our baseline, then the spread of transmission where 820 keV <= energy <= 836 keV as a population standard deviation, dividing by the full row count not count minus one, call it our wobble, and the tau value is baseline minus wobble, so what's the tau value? 422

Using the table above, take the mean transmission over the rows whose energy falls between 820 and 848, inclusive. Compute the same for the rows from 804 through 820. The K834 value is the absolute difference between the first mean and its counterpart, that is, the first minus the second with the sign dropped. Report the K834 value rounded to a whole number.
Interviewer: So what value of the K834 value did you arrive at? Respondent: 15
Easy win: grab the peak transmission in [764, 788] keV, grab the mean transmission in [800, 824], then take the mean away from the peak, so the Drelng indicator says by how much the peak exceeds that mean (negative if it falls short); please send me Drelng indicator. -38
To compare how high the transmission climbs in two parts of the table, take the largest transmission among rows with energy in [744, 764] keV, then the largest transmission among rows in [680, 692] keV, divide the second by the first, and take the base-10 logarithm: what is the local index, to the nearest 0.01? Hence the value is 0.09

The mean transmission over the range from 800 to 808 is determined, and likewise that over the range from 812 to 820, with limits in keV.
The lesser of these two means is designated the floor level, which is 407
